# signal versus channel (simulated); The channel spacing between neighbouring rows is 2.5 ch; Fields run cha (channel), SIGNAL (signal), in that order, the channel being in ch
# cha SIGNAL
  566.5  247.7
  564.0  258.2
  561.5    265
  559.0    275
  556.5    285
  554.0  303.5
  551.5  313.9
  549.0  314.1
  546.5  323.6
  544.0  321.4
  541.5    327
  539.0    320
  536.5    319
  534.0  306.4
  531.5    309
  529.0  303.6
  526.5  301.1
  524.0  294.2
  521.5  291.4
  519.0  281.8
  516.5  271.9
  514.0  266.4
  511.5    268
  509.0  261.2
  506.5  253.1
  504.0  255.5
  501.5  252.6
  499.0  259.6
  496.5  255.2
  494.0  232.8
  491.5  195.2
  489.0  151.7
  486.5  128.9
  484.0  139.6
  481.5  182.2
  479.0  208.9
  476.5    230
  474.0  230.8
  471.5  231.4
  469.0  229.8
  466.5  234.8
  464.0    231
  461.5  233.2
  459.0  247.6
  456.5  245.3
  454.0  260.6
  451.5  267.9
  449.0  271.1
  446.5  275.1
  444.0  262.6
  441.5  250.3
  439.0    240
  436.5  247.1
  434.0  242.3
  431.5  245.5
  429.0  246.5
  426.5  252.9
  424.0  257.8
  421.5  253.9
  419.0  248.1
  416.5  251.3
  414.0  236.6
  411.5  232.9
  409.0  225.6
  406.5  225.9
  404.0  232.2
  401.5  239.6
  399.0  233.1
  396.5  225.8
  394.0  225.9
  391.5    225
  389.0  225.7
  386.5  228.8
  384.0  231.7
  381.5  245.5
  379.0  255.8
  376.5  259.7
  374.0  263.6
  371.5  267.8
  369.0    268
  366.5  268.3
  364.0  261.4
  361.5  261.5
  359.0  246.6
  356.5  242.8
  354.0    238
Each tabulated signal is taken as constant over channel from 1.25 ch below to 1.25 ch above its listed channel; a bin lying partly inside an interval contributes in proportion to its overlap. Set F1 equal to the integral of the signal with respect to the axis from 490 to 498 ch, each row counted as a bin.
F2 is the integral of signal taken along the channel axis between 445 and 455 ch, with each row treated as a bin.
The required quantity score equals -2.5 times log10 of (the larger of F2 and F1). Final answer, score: -8.57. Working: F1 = 1811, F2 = 2687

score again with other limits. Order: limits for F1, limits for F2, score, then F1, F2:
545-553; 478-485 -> -8.51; 2535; 1240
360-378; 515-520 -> -9.19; 4751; 1380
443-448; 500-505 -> -7.82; 1346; 1271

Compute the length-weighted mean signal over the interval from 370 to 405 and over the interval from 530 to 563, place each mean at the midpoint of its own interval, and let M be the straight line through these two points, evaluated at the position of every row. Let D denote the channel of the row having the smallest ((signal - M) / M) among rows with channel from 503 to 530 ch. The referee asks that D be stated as 506.5 ch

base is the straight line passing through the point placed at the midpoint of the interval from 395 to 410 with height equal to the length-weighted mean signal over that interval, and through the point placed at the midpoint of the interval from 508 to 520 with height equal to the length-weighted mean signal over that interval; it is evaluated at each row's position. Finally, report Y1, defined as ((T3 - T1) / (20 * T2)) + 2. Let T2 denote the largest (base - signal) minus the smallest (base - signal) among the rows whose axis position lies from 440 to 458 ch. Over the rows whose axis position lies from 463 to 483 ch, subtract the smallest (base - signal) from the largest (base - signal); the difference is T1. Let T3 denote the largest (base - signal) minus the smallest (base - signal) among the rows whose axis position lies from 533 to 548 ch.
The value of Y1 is 1.94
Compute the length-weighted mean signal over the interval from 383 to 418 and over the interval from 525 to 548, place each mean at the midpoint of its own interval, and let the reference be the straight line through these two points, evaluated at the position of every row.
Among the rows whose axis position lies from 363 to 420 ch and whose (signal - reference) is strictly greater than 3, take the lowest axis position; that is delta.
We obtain 364.0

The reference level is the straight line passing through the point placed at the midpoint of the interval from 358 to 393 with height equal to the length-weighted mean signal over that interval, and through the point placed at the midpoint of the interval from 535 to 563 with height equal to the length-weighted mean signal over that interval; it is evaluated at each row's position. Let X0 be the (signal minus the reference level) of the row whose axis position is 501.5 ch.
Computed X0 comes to -38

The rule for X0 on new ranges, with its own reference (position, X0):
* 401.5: -19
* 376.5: 9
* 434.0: -27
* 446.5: 2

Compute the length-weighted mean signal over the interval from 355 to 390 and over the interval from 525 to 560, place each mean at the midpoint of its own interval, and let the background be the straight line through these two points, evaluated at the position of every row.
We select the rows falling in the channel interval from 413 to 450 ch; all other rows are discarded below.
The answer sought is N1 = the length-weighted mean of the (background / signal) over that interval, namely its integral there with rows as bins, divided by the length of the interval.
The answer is 1.08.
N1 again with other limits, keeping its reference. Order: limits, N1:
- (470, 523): 1.33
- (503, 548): 1.04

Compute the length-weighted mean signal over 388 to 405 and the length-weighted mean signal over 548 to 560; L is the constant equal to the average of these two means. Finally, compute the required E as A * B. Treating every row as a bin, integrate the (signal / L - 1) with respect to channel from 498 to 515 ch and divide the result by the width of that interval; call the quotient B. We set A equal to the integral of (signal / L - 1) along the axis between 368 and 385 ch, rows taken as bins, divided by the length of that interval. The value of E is 0.001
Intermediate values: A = -0.030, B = -0.02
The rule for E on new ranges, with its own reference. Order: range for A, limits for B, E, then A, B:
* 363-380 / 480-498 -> 0.000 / -0.001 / -0.30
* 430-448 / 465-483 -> 0.008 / -0.045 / -0.17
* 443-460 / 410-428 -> 0.001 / -0.009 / -0.06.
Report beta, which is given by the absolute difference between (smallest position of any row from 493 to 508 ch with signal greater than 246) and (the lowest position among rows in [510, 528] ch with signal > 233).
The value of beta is 15.0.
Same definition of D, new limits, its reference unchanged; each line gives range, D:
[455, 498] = 486.5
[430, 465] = 464.0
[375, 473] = 469.0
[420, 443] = 439.0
